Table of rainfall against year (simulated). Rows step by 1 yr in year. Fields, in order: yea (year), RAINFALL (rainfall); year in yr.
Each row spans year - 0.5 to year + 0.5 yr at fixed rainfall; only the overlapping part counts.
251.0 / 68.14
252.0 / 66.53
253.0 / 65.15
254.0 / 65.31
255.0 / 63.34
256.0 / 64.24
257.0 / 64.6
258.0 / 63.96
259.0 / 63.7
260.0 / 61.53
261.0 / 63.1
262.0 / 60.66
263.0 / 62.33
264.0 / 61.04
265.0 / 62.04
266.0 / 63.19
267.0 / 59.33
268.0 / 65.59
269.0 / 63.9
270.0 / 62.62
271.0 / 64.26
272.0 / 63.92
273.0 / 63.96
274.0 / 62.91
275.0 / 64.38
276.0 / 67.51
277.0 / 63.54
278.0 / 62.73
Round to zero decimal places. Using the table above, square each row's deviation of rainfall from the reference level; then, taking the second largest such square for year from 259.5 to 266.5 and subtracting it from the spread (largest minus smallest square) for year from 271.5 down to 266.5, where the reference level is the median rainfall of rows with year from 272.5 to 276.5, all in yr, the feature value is 14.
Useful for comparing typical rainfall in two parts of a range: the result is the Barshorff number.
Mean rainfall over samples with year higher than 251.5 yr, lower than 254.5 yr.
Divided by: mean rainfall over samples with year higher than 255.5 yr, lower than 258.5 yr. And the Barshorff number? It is 1.02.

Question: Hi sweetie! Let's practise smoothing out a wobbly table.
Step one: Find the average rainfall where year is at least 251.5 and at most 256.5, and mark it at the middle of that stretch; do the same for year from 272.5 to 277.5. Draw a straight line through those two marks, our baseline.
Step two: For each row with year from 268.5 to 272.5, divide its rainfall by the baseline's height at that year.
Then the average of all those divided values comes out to 0.986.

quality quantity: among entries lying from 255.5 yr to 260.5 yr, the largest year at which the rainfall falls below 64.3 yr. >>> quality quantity 260.0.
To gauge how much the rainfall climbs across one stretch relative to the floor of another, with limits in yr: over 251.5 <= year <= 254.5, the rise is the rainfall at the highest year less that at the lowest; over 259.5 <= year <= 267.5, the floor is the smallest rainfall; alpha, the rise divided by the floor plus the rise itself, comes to -1.2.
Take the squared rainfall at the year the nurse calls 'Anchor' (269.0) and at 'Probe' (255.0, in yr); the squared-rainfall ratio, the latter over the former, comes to 0.98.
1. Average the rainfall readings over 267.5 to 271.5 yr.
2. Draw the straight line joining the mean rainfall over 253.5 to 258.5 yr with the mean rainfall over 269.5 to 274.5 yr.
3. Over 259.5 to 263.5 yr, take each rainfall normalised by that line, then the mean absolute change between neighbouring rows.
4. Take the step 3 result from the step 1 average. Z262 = 64.1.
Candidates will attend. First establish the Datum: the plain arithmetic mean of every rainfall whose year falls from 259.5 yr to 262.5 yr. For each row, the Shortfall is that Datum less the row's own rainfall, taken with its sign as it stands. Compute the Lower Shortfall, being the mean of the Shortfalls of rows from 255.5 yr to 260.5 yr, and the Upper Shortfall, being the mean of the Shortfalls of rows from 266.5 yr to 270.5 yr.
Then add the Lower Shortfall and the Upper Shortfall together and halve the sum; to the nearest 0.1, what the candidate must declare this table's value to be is -1.5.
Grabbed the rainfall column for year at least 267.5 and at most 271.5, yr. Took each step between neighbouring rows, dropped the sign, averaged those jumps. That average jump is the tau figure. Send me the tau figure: 1.5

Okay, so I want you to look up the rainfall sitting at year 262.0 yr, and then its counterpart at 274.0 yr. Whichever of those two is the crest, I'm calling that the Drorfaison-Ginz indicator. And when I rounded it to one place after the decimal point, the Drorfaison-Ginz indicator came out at 62.9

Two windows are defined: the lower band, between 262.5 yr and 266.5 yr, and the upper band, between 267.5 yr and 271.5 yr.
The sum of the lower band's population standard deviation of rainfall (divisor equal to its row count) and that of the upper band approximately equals 1.8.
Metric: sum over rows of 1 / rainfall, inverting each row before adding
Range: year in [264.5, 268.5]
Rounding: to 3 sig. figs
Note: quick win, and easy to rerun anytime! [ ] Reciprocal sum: 0.0640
